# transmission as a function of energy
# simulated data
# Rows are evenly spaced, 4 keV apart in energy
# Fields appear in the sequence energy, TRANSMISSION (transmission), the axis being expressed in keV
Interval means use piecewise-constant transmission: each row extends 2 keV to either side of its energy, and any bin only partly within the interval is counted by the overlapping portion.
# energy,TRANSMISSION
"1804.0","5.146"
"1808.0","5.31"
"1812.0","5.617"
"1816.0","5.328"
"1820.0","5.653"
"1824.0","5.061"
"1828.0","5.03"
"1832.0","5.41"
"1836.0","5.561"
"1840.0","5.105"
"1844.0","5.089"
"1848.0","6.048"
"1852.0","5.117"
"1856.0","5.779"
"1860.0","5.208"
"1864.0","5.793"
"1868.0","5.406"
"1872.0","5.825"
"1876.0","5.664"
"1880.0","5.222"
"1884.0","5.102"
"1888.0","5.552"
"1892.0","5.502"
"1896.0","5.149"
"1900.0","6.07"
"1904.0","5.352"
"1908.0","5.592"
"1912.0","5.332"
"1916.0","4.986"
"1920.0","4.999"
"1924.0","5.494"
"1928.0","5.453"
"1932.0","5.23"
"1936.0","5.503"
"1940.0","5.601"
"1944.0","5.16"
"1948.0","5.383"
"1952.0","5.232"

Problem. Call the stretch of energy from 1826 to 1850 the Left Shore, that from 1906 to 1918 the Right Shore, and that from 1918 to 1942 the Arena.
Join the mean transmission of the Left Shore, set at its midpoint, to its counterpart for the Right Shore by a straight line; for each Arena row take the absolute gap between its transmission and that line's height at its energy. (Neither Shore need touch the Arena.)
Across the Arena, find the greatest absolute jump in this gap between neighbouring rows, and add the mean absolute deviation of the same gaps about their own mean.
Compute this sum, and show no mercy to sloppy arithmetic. 0.24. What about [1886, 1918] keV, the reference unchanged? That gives 0.87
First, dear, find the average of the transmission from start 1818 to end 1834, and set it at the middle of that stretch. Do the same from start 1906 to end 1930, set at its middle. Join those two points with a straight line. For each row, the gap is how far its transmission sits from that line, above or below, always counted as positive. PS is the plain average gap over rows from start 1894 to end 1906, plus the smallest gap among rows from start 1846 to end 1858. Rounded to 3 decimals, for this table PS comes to 0.499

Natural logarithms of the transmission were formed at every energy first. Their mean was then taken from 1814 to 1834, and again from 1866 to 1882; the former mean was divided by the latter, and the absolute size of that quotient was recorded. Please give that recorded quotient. 0.97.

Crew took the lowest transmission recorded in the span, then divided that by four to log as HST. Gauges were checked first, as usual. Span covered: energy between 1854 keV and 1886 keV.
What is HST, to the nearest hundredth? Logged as 1.28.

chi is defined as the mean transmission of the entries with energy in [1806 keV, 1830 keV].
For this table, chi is 5.33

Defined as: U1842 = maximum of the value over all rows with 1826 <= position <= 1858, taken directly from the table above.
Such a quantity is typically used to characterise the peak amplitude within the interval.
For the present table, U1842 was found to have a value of 6.048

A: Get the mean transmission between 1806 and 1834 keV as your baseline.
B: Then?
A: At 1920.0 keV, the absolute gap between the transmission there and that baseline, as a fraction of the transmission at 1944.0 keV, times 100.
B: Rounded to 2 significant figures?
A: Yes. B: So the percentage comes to 6.7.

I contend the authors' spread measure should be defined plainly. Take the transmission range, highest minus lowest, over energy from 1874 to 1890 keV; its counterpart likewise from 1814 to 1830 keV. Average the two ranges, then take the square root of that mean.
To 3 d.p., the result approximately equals 0.770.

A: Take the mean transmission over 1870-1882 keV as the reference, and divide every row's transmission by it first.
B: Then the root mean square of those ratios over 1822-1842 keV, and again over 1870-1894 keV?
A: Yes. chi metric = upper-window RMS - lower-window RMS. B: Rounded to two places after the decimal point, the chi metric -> 0.04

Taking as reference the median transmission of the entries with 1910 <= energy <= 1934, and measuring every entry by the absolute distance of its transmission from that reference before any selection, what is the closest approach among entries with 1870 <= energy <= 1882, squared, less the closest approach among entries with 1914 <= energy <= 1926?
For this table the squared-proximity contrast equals -0.21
